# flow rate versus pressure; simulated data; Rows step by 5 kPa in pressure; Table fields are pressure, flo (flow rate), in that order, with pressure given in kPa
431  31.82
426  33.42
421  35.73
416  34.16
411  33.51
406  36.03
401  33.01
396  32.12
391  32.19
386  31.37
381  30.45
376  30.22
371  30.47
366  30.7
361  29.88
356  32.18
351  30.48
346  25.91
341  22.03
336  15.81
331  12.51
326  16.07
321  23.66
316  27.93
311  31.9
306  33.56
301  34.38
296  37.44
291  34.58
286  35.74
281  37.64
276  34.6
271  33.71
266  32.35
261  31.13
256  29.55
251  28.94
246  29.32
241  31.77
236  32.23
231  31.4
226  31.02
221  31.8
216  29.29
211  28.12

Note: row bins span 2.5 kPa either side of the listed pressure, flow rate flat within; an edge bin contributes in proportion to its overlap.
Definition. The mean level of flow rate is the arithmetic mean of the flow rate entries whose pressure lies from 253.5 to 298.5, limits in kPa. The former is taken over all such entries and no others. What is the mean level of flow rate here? 34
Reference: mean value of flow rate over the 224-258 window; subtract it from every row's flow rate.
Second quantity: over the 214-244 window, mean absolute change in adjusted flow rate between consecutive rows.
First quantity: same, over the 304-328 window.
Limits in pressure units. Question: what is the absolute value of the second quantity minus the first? 3.4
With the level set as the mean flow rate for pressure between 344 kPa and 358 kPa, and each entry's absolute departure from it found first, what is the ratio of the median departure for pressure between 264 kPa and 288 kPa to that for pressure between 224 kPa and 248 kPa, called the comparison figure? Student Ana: 2.7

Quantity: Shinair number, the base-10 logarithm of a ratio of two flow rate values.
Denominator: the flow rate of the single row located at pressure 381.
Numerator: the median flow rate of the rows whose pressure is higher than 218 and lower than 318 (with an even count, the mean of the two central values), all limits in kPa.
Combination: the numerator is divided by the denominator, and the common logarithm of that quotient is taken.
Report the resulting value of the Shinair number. 0.022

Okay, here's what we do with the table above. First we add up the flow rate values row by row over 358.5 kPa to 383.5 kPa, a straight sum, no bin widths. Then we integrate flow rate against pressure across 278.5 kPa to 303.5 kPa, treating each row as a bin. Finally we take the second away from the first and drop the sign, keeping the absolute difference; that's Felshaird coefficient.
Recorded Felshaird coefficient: 747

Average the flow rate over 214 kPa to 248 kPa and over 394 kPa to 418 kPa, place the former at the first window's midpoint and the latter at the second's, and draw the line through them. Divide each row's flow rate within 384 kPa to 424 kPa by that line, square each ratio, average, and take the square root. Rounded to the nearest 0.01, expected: 0.99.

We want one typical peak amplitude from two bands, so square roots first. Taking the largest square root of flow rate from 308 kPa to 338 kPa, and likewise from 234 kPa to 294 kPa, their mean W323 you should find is 5.89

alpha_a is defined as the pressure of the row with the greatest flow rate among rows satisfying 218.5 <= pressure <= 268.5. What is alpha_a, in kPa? 266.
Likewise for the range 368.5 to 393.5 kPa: 391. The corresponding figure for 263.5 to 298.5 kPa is 281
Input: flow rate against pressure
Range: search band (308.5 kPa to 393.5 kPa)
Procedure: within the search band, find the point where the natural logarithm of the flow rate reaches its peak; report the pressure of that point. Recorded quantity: 391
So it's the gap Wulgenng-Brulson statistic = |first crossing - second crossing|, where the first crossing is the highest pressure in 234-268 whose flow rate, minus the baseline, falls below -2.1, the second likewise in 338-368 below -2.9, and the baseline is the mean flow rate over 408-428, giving 105 kPa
